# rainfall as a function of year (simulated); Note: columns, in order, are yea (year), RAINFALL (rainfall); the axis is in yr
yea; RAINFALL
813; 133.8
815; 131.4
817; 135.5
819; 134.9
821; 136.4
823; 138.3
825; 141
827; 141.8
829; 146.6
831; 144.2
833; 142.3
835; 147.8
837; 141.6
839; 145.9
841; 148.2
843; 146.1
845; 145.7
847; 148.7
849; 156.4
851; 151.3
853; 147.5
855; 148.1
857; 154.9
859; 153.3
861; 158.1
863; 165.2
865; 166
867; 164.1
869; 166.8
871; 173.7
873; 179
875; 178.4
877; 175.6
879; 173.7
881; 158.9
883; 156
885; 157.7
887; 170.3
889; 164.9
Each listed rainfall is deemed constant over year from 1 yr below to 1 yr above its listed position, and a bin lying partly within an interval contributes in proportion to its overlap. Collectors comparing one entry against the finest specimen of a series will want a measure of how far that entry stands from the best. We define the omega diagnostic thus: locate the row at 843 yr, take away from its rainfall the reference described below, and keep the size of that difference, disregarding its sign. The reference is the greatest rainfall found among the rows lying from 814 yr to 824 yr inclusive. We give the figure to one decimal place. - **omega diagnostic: 7.8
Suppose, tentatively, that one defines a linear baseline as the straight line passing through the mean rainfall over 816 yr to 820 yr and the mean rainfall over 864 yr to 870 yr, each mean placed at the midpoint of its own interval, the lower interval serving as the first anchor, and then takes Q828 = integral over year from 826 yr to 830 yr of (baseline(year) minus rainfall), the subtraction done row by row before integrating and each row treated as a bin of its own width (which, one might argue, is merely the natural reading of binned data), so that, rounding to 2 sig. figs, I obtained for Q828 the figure -11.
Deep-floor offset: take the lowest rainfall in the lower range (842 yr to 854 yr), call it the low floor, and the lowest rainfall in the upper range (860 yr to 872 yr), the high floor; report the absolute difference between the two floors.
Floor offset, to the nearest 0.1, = 12.4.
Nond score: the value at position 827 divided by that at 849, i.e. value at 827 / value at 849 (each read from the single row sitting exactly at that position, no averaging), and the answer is 0.91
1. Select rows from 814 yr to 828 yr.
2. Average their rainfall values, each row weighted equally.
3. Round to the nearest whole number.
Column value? 137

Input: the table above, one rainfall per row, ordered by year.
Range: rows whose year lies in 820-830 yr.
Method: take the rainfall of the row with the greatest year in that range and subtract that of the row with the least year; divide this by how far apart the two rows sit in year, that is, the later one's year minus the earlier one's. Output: 1.3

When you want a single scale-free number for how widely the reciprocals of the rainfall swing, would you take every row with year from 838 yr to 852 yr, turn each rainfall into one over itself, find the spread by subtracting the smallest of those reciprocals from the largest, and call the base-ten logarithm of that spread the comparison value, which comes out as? -3.33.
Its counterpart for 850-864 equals -3.14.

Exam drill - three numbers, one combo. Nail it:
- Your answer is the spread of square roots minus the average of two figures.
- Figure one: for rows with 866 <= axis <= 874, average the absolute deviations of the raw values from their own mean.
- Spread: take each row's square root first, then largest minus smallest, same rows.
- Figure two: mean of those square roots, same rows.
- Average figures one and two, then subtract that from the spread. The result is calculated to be -8.7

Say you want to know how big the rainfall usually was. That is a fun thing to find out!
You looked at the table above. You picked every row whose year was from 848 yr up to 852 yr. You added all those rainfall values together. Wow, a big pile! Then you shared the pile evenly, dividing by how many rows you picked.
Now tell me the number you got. 154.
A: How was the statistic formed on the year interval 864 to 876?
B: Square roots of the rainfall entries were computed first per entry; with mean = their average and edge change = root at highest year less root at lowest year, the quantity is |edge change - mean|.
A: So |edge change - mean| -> 12.6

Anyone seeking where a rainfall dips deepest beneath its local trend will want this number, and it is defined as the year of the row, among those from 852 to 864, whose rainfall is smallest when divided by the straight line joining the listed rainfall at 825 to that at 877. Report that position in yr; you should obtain 855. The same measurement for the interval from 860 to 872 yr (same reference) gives 861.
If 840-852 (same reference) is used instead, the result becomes 845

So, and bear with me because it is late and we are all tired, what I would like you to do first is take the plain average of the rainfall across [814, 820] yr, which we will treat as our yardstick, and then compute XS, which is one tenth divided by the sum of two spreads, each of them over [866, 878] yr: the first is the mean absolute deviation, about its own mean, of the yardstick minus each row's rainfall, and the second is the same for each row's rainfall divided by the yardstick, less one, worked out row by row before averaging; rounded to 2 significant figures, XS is 0.020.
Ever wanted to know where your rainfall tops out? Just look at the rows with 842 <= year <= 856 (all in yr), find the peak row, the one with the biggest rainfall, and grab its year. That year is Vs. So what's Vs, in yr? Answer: 849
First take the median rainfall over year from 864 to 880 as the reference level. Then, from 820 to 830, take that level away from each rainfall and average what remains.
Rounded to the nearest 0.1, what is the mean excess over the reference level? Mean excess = -32.9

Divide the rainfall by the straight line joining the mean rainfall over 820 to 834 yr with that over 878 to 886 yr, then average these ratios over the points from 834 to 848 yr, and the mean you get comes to 1.00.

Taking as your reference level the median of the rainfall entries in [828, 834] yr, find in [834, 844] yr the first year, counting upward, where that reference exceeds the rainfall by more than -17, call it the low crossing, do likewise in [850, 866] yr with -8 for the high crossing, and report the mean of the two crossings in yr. 843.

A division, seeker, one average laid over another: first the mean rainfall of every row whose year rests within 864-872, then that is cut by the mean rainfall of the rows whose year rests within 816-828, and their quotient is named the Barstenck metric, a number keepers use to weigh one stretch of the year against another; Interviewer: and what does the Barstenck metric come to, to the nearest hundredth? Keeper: 1.22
